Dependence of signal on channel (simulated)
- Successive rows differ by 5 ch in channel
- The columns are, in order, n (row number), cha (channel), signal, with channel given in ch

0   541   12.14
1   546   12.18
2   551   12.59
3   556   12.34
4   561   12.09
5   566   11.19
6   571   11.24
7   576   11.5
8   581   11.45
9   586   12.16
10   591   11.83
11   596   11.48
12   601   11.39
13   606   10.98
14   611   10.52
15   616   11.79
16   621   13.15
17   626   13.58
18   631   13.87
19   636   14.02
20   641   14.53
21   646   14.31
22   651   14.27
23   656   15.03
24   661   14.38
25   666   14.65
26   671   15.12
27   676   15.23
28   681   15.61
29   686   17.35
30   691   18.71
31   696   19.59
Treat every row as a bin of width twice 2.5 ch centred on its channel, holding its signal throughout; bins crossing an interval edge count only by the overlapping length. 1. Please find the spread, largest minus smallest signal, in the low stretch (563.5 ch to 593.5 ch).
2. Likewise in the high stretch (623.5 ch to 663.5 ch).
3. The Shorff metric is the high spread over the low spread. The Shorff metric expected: 1.5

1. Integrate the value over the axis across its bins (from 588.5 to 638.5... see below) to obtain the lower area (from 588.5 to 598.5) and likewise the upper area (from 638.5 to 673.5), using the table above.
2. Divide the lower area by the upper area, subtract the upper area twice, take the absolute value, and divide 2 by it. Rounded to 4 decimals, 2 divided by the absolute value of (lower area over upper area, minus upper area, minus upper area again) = 0.0020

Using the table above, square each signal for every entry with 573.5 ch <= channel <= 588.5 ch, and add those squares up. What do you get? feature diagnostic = 411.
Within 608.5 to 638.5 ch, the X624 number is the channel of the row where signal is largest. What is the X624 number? 636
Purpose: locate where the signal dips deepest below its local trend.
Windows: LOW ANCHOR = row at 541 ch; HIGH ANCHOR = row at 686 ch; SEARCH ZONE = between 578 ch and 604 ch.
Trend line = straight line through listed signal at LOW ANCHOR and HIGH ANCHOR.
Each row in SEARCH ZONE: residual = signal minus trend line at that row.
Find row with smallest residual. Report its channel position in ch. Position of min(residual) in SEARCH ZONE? 601 ch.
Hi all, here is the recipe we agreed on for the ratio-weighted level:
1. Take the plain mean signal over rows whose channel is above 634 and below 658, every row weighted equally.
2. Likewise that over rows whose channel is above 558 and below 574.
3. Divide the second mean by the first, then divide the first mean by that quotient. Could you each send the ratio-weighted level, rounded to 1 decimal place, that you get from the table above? 18.1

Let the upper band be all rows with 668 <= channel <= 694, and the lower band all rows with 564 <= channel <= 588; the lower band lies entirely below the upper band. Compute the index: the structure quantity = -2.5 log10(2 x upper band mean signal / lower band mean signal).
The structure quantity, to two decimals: -1.14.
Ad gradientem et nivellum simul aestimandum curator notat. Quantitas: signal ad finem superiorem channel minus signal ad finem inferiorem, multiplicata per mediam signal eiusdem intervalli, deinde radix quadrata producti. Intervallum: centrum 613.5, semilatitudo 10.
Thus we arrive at 5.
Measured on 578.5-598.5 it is 1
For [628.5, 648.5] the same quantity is 2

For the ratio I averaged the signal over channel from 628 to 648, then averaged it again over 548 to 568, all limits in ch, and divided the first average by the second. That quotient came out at 1.2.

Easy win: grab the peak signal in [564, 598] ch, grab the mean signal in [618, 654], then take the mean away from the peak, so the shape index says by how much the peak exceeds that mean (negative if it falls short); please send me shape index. -1.8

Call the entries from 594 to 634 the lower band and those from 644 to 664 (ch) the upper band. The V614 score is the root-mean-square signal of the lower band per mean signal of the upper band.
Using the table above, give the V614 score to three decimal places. 0.838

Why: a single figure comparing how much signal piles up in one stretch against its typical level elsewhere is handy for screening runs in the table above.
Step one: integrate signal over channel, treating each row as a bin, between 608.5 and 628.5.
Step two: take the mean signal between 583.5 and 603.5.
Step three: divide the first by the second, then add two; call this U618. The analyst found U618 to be 23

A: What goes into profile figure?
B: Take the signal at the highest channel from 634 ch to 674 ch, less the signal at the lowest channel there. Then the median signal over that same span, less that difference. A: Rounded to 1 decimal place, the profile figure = 13.4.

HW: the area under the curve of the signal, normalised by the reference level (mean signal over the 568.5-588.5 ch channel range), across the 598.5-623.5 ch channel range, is 25.0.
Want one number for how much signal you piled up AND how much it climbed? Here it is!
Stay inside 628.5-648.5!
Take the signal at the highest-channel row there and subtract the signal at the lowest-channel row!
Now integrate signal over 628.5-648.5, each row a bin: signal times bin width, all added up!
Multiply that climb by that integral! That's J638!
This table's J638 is 125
